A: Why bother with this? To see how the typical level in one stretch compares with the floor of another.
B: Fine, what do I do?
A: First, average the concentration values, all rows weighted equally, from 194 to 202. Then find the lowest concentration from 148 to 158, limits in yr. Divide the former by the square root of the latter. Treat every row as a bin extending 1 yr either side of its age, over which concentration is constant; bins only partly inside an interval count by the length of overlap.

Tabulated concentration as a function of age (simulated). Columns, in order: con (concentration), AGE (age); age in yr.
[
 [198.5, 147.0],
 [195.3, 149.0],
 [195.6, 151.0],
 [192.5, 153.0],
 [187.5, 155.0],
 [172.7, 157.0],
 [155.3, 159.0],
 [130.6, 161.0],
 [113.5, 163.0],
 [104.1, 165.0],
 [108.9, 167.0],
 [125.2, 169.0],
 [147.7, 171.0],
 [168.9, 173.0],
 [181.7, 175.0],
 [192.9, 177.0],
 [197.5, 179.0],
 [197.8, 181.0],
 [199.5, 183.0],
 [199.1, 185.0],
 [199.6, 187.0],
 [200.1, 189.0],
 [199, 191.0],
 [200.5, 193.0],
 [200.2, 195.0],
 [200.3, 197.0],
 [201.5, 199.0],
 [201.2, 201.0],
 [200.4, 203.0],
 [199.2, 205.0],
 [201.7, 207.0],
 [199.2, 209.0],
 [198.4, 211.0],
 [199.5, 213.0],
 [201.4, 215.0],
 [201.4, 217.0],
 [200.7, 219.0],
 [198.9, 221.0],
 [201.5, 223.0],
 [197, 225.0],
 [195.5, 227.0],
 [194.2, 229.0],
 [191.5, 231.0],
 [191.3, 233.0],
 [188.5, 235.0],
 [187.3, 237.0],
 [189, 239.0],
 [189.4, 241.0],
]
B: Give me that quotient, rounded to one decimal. 15.3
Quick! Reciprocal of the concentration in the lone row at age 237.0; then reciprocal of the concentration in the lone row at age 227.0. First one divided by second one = 1.04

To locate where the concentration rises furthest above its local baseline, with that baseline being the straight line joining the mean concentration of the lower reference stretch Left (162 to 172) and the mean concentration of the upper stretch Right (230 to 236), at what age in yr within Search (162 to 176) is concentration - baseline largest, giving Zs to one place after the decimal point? 175.0 yr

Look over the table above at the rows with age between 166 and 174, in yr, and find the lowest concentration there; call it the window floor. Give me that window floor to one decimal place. 108.9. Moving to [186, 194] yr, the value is 199.0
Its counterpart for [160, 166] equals 104.1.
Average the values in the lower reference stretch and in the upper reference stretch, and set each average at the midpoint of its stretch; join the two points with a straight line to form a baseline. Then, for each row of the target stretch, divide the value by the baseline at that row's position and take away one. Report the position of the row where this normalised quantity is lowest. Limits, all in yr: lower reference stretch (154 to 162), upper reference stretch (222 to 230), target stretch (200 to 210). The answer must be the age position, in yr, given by 209.0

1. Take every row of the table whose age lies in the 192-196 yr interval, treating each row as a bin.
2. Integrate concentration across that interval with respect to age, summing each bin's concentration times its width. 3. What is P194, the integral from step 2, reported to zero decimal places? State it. 801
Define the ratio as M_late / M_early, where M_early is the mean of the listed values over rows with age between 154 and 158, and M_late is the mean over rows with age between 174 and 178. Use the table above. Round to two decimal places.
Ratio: 1.04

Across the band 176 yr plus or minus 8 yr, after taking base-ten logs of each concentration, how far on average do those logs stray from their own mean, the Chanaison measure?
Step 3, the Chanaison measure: 0.057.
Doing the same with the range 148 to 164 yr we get 0.072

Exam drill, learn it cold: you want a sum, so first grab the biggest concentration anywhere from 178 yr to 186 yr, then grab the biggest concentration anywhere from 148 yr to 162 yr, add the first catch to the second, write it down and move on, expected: 395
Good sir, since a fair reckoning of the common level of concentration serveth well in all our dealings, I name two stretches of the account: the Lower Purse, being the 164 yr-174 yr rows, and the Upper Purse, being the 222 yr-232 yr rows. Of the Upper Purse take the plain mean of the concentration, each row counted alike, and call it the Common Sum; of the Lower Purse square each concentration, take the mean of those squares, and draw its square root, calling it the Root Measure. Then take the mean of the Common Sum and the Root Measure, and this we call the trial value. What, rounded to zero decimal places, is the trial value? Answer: 165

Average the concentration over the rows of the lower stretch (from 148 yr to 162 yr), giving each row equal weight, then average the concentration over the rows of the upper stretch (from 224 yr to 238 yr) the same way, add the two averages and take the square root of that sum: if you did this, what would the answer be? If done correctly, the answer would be 19.2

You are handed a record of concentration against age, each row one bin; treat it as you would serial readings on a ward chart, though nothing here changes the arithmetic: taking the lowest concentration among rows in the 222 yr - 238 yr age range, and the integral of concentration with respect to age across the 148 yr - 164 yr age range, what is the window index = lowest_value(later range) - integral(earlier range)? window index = -2499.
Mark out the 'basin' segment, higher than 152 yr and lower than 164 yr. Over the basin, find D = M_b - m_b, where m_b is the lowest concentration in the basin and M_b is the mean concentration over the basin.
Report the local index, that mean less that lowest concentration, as 45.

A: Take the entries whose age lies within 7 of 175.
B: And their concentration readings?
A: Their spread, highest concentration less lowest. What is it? 73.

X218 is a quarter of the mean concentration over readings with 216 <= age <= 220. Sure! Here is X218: 50.3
